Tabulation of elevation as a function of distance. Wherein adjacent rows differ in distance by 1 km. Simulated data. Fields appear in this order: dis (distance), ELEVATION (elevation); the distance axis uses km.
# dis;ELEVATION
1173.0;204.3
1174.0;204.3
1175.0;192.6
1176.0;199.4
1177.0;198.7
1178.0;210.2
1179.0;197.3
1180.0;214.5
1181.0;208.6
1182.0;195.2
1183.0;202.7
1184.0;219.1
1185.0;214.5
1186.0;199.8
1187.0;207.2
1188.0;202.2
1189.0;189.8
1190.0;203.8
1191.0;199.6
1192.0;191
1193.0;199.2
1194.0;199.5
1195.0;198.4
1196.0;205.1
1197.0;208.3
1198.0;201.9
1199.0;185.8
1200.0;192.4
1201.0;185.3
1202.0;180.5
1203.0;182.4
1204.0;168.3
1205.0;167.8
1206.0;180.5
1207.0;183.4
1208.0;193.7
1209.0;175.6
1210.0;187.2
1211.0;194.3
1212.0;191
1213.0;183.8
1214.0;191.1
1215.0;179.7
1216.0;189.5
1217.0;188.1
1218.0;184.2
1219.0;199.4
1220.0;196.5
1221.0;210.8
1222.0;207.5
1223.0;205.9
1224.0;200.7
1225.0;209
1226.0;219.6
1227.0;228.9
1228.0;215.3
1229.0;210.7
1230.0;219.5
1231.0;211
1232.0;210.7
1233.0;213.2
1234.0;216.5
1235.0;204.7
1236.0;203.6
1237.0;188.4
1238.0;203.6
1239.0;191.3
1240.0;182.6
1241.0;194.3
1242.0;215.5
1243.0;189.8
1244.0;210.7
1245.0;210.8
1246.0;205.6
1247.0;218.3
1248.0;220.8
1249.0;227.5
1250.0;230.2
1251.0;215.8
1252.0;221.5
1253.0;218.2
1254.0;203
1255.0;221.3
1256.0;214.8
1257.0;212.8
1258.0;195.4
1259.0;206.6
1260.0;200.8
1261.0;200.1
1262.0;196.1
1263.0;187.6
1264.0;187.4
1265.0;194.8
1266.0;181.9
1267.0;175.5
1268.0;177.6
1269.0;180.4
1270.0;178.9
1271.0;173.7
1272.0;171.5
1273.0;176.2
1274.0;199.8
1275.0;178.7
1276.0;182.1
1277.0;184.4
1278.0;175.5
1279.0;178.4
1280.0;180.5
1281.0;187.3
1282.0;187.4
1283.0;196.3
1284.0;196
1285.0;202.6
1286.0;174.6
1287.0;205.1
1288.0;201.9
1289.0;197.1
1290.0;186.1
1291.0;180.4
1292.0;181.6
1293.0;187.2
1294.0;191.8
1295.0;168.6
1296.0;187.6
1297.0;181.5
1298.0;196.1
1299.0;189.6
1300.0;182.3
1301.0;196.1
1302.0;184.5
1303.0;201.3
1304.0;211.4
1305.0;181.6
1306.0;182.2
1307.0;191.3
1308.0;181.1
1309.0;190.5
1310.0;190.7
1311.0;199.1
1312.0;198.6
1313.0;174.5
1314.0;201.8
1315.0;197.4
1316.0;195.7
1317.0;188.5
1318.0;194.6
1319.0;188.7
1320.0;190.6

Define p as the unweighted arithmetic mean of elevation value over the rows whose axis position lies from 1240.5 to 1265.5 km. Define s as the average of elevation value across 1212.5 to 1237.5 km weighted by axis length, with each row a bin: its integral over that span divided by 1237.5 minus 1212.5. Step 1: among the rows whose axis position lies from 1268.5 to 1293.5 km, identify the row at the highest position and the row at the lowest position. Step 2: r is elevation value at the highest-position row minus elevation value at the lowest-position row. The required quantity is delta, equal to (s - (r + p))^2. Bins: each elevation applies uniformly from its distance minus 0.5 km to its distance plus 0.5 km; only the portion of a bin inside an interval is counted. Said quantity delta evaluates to 127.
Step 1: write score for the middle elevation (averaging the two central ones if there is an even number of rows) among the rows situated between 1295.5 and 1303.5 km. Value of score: 189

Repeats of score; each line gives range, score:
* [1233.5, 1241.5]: 199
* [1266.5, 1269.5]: 178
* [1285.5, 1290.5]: 197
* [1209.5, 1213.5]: 189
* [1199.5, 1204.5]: 182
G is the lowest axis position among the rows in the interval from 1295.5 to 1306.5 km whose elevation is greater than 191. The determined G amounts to 1298.0 km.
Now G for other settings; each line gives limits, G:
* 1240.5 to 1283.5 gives 1241.0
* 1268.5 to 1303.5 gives 1274.0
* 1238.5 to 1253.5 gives 1239.0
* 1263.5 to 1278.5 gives 1265.0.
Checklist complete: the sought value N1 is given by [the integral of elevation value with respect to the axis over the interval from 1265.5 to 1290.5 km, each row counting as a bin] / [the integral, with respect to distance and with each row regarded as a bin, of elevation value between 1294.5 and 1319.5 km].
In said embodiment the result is 0.97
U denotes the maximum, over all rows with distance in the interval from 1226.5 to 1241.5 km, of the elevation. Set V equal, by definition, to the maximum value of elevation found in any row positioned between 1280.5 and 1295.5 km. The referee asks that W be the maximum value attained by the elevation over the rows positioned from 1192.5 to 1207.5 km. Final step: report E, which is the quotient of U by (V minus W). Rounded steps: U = 228.9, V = 205.1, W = 208.3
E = -72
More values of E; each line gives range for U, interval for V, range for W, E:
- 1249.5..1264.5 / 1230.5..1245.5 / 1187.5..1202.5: 28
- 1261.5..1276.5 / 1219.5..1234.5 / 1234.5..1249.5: 143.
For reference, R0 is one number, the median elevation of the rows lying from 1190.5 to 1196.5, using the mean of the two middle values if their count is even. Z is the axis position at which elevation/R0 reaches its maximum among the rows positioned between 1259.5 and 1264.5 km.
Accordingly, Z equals 1260.0 km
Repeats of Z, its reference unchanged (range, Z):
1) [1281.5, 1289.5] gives 1287.0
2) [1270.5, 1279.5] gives 1274.0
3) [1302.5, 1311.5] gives 1304.0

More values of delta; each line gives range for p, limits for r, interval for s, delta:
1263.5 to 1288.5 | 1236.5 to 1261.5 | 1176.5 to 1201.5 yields 19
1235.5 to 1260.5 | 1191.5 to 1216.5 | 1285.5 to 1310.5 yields 315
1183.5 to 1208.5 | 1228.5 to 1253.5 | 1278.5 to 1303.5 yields 169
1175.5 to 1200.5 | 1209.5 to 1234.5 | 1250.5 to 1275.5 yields 1314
